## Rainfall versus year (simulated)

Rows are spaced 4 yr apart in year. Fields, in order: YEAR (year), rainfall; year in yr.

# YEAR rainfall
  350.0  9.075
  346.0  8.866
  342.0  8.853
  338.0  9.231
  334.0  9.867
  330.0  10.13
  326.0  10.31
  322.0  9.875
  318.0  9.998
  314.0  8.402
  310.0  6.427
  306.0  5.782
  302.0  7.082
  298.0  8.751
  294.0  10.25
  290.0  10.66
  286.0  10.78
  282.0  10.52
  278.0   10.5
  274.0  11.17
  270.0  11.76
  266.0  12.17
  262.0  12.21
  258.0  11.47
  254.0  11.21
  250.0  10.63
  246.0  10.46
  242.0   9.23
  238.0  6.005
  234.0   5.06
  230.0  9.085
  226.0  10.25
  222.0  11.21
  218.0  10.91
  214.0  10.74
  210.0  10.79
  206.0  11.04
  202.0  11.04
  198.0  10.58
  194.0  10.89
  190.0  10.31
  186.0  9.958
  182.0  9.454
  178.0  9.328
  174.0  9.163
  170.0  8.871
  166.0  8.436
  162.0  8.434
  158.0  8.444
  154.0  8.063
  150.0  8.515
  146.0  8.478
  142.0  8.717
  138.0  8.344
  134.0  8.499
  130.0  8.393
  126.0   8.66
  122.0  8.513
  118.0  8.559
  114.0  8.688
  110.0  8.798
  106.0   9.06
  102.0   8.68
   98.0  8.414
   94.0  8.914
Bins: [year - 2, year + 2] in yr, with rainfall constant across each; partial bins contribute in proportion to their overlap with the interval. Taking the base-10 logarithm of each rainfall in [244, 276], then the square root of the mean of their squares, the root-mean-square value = 1.056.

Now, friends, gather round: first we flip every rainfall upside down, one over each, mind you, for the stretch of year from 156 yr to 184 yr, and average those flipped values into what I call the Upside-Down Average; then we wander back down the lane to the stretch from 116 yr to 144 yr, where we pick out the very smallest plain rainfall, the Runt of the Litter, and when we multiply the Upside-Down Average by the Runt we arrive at 0.94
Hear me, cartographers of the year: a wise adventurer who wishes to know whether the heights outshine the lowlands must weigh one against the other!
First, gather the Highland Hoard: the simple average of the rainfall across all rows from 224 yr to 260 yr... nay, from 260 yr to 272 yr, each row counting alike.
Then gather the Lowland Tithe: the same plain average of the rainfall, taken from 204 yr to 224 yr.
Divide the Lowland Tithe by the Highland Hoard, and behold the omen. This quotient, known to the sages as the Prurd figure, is 0.91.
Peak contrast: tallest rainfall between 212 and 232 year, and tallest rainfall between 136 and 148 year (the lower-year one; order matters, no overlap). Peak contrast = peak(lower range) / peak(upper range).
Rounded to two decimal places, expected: 0.78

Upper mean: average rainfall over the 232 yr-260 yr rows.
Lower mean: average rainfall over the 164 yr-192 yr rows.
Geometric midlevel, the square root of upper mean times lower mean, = 9.3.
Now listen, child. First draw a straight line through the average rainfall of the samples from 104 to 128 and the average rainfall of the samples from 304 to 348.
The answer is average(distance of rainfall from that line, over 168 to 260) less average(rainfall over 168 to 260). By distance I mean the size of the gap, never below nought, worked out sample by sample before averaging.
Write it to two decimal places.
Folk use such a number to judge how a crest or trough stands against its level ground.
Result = -8.22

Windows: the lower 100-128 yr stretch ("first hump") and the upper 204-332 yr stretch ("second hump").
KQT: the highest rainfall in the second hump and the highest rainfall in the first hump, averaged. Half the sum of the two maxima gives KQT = 10.6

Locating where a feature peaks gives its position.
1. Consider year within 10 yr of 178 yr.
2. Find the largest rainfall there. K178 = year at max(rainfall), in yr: 186.0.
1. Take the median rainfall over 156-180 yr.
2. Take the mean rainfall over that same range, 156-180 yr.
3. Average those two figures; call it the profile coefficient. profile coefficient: 8.7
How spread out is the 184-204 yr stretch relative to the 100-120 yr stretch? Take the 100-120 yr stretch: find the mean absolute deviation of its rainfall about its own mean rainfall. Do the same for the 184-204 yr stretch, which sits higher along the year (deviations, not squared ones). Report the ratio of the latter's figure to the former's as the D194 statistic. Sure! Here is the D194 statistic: 2.5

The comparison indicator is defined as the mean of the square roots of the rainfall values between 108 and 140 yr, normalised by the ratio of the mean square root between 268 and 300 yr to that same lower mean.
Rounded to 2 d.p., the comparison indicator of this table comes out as 2.64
